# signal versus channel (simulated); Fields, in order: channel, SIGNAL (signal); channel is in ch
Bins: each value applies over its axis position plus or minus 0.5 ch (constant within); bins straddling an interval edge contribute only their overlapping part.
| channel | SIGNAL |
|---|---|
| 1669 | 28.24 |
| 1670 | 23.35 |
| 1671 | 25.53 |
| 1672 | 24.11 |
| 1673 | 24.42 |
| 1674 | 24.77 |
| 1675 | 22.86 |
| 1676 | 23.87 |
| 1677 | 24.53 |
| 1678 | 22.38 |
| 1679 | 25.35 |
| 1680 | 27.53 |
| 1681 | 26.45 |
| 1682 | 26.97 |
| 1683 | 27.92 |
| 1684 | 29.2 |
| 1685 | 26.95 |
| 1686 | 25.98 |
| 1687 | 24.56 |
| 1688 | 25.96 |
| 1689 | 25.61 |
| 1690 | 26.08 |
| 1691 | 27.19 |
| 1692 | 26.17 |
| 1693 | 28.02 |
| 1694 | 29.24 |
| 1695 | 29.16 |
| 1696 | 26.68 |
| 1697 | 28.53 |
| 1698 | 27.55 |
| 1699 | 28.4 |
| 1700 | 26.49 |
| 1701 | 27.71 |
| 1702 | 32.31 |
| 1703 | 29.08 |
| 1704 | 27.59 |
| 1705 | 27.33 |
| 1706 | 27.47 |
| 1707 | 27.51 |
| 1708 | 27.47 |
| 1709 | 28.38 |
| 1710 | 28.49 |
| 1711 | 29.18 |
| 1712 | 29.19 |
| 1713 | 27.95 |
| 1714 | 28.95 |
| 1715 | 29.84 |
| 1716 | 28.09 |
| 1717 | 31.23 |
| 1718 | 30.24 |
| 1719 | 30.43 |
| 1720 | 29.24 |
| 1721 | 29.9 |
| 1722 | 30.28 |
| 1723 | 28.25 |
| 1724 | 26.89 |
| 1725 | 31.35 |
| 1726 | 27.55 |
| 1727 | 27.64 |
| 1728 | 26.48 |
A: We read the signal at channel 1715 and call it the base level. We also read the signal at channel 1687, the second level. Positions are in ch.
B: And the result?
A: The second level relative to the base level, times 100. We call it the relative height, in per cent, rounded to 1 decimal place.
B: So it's 82.3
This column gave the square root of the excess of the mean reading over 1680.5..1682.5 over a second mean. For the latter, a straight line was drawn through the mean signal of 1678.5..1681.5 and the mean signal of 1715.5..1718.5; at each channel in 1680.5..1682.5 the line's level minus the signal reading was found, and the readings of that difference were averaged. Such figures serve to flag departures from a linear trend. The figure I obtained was 5.18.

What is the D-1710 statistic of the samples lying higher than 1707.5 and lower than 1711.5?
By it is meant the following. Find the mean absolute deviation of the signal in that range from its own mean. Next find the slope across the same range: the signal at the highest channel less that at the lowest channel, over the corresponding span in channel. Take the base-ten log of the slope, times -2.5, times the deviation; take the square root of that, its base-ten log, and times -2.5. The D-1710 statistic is 0.70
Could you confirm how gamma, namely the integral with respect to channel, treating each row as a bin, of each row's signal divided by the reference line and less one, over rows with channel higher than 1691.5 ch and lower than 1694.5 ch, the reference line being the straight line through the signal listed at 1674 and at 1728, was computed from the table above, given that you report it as 0.29 ch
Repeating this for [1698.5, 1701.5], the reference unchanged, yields 0.23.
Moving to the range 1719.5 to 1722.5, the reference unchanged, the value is 0.41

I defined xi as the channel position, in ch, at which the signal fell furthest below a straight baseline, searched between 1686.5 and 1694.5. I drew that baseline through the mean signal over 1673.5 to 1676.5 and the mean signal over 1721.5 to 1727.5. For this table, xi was 1687 ch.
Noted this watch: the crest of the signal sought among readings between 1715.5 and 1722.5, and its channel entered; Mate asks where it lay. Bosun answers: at 1717 ch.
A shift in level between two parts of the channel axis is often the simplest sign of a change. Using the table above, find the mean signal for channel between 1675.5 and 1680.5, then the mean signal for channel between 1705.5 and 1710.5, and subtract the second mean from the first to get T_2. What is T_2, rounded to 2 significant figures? -3.1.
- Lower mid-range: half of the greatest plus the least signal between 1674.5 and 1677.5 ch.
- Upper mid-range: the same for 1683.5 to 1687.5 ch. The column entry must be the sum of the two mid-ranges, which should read 50.6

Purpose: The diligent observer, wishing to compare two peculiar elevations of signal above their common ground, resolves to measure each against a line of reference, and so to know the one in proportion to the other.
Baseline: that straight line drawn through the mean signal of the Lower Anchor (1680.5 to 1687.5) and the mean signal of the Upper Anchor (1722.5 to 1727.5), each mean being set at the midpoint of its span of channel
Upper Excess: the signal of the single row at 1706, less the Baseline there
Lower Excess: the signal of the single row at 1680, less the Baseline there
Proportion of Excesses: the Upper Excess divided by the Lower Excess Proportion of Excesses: -0.2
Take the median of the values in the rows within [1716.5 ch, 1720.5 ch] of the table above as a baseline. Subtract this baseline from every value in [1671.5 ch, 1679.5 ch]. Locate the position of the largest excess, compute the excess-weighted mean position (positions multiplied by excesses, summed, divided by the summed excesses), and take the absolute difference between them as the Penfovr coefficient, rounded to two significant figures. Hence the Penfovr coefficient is 3.5 ch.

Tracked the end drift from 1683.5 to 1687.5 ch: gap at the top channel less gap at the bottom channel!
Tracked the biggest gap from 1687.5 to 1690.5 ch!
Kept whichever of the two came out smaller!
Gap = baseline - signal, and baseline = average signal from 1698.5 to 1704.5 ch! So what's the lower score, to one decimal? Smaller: 3.0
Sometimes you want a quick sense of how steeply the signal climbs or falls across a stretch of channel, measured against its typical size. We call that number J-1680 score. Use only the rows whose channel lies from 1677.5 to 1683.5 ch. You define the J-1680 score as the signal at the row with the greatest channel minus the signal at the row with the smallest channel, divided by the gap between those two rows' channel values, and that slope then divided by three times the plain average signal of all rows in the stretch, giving 0.014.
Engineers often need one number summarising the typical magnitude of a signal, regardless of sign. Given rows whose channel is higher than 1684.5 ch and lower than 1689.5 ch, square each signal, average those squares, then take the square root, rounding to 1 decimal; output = 25.8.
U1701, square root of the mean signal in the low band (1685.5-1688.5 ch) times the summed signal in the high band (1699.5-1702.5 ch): 47.0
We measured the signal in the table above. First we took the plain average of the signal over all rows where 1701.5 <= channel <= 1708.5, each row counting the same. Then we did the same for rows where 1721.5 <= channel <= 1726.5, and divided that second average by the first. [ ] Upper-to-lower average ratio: 1.02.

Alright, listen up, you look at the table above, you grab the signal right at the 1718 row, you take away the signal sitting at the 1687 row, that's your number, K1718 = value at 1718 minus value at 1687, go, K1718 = 5.7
